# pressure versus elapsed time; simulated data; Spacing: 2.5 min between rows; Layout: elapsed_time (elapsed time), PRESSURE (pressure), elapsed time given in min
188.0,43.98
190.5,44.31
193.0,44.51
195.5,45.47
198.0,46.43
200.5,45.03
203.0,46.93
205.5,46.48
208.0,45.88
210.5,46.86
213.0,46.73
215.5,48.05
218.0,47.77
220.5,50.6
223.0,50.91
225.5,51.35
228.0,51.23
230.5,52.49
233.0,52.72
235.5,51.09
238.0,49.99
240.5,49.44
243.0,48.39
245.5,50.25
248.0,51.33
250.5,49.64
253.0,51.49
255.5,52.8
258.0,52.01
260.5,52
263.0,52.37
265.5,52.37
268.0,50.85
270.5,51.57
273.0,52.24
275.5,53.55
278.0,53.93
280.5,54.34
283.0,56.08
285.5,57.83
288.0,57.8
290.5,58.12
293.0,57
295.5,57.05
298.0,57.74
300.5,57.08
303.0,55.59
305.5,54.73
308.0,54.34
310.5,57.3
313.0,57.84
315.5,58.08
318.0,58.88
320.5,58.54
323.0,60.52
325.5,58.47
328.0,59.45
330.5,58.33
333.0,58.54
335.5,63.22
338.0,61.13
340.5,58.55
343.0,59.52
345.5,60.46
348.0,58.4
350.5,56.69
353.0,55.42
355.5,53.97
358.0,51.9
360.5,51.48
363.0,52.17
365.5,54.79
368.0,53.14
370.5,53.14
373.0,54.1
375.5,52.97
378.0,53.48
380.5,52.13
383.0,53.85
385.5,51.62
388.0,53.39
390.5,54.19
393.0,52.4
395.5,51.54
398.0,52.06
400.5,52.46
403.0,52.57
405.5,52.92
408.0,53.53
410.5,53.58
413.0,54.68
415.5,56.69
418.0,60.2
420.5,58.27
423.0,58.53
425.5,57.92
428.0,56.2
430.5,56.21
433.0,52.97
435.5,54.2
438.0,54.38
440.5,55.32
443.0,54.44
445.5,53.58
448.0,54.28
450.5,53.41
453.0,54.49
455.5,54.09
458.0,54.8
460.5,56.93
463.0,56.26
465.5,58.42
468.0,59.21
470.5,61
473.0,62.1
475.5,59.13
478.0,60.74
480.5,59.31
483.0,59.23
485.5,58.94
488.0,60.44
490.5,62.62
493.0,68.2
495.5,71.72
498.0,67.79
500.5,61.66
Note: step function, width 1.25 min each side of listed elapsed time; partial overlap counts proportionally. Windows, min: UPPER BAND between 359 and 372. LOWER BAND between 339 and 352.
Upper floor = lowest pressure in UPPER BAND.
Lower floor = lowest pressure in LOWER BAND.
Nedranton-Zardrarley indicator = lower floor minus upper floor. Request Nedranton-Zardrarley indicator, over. 5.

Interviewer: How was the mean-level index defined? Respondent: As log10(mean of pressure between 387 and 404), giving 1.72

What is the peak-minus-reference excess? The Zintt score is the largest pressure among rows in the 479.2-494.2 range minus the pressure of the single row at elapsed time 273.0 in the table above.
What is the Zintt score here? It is 16.0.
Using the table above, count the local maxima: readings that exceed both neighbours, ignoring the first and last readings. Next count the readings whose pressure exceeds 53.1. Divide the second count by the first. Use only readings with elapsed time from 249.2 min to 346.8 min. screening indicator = 3.6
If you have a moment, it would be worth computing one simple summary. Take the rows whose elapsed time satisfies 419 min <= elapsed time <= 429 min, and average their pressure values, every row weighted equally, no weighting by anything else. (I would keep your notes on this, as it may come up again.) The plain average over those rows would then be 58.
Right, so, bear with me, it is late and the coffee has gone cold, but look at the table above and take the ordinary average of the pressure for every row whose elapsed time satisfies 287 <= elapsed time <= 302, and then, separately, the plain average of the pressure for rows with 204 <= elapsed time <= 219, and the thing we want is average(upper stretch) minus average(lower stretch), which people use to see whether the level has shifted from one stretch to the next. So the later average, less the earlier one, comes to 10.5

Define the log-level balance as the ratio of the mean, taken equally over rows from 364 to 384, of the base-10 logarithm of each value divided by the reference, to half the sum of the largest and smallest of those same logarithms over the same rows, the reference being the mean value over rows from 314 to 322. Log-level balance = 1.00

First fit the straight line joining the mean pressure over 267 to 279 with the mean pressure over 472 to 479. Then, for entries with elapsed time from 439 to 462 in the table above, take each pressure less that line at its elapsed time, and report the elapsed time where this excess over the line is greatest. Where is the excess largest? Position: 460.5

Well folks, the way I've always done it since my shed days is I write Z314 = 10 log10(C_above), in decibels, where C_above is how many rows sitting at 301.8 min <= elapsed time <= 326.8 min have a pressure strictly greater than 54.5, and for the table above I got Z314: 10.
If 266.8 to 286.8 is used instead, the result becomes 3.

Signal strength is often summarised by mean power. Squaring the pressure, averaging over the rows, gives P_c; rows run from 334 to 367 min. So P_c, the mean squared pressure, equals 3234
